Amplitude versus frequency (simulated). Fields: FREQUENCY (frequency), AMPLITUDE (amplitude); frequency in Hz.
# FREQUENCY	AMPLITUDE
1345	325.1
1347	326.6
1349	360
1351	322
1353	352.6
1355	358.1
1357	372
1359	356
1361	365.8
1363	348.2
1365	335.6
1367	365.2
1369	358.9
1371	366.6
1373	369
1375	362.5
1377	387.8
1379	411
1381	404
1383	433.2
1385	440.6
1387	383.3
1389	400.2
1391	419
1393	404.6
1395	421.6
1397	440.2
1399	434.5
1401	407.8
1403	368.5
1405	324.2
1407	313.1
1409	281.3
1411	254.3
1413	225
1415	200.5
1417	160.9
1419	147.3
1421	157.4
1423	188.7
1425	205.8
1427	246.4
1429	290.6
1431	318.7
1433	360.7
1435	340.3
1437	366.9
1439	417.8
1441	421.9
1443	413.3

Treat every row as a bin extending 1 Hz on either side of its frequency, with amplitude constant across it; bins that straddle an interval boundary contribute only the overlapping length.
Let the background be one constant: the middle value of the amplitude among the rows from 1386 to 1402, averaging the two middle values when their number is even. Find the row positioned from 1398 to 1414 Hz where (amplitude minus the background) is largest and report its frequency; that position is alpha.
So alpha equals 1399 Hz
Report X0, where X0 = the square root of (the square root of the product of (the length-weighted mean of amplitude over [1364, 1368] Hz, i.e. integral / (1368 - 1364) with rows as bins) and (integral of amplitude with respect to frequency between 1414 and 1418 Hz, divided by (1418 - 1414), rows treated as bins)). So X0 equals 15.9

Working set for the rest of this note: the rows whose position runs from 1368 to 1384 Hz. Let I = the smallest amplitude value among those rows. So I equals 358.9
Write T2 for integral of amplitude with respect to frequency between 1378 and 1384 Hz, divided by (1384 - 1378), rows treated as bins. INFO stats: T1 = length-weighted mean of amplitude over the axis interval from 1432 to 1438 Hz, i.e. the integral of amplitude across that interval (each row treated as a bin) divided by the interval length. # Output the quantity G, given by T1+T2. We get 772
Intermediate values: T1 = 356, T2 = 416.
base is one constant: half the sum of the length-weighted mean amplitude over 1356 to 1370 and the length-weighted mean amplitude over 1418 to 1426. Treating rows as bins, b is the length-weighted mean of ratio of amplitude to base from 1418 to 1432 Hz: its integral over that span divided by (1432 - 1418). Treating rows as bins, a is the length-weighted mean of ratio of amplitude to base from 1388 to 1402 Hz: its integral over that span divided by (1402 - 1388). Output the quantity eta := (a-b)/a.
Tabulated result 0.5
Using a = 1.6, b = 0.8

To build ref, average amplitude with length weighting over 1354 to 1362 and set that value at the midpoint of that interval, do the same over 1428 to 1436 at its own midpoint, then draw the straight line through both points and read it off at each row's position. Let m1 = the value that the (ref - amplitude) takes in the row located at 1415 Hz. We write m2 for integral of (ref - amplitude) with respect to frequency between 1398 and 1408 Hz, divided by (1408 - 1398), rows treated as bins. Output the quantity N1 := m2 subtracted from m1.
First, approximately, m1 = 135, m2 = -28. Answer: 163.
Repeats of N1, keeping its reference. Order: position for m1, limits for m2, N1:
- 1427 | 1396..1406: 136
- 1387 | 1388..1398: 37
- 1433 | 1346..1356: -56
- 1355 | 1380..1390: 69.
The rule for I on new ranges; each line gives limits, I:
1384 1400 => 383.3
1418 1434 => 147.3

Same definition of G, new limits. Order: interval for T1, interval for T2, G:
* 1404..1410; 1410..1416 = 533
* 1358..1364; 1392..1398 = 779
